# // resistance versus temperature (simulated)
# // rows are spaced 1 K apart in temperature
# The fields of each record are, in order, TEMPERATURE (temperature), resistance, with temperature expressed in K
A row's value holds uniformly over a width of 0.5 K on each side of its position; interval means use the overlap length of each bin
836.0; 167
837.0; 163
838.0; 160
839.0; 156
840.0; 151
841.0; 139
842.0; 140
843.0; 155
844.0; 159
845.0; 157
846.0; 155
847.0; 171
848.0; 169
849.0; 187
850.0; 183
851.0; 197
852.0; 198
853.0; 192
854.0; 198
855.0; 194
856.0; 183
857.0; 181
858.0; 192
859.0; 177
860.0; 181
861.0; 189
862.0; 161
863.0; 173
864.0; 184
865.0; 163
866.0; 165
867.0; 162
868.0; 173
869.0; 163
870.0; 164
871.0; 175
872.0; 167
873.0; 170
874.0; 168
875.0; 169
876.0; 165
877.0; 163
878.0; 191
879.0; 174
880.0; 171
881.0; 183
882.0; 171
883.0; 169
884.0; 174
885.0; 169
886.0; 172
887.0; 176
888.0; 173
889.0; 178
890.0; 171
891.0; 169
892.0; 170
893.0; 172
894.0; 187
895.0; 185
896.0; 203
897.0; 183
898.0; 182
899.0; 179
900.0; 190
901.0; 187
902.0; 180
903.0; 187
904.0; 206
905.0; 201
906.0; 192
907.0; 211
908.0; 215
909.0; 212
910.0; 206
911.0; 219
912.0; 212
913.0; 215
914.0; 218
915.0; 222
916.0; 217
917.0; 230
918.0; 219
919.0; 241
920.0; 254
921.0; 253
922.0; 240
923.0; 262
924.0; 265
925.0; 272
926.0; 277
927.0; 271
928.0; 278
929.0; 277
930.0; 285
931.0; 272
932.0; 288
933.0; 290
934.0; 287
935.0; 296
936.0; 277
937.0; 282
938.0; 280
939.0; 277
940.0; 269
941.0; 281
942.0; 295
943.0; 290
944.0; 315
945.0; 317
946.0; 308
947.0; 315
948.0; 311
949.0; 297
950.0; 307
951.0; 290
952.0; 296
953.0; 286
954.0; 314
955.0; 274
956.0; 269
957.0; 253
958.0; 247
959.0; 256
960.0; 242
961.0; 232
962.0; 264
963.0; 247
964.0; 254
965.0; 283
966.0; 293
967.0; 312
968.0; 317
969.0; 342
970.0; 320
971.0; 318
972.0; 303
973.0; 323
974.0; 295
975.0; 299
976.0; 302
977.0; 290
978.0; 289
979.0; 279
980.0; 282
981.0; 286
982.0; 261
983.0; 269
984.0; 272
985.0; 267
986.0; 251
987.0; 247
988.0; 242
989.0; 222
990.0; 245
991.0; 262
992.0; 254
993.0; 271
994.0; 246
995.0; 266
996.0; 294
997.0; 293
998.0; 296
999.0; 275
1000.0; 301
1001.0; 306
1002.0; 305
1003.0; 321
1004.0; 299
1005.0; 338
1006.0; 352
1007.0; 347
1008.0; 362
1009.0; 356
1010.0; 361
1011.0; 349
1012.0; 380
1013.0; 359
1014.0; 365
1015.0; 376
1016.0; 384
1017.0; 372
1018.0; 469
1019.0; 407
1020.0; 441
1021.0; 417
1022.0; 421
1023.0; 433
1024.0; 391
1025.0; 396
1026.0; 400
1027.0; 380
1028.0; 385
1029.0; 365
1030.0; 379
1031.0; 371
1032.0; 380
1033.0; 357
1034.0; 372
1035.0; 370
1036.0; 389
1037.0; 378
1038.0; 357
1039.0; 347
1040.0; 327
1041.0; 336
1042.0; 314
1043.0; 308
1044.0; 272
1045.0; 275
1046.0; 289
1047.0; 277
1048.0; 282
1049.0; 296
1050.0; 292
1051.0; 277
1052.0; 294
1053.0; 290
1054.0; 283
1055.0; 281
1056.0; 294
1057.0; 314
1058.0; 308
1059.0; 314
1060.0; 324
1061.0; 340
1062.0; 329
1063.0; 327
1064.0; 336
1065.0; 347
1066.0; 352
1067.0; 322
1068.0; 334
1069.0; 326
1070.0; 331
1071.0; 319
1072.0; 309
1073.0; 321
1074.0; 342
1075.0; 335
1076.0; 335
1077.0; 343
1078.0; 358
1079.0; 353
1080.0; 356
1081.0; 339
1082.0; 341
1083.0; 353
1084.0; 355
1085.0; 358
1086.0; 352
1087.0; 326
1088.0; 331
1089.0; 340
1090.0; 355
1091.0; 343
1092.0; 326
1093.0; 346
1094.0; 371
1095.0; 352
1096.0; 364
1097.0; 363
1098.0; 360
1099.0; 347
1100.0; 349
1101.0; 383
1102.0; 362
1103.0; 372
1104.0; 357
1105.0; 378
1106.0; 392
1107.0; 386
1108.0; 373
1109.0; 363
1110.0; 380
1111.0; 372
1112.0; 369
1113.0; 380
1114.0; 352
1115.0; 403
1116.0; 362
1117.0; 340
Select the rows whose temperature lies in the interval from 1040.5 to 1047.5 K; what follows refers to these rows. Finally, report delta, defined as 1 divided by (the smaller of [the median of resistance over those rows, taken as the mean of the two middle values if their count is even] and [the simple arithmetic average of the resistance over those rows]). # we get 0.0035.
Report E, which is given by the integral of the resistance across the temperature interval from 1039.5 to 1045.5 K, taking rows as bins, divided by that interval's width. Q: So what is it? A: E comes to 305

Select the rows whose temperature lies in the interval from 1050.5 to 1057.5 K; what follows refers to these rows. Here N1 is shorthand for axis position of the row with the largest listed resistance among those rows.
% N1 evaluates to 1057.0 K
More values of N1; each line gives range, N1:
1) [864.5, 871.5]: 871.0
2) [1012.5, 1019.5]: 1018.0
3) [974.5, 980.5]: 976.0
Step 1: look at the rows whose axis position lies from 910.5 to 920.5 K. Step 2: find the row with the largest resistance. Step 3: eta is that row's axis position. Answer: 920.0 K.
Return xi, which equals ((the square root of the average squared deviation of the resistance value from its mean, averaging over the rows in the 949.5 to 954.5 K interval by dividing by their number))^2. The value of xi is 109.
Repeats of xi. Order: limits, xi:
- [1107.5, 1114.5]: 84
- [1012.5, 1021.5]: 1255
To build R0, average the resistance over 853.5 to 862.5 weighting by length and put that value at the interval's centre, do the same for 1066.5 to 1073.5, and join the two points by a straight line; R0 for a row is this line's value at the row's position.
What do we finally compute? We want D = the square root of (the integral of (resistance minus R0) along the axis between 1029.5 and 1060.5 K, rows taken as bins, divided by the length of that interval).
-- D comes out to 3.8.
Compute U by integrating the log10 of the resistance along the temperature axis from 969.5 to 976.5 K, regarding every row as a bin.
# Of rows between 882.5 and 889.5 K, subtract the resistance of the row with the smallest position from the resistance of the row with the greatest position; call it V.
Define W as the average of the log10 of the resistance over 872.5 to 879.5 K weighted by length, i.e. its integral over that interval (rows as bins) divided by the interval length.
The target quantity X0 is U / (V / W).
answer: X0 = 4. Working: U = 17.4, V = 9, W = 2.23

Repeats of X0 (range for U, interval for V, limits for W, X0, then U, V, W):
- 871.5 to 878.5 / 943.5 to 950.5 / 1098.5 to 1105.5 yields -5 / 15.6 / -8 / 2.56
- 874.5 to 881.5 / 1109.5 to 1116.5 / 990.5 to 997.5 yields -2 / 15.7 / -18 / 2.43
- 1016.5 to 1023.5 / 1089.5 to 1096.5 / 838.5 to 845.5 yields 4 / 18.4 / 9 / 2.18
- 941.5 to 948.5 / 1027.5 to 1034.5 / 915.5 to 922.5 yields -3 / 17.4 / -13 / 2.37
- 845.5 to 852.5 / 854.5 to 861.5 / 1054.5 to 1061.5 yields -8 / 15.8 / -5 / 2.49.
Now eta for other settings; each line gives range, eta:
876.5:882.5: 878.0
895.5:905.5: 904.0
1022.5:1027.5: 1023.0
